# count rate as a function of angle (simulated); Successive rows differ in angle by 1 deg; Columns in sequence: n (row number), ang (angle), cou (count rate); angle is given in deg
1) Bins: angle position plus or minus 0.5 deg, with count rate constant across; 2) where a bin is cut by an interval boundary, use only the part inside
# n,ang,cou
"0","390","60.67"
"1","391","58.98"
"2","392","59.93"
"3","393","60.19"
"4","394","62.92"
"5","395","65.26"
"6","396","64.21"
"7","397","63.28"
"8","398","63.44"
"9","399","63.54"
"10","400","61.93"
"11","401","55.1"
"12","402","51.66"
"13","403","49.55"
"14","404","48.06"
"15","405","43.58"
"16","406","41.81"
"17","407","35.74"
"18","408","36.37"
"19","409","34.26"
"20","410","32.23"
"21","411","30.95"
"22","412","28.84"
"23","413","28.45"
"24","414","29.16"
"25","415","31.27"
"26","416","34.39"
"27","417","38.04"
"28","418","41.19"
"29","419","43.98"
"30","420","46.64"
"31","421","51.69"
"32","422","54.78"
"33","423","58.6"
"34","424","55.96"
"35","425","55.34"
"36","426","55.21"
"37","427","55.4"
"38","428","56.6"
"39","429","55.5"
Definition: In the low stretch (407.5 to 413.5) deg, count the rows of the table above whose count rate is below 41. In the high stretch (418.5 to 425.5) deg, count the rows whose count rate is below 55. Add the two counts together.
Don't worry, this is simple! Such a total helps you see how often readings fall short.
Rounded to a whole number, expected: 10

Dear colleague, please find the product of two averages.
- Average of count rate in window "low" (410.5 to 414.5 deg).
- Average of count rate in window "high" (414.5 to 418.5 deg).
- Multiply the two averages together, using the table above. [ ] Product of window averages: 1063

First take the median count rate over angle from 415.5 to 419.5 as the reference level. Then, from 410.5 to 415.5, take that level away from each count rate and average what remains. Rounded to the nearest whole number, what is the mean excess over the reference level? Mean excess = -10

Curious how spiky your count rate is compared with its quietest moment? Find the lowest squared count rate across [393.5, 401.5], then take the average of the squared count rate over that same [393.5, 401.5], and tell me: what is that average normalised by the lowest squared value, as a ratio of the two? 1.29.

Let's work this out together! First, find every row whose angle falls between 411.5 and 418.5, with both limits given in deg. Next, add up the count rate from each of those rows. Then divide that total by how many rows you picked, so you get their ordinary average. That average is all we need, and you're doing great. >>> 33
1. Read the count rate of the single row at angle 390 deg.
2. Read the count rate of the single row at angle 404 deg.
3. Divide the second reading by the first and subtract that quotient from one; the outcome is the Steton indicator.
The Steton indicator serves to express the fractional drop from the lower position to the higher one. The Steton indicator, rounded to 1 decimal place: 0.2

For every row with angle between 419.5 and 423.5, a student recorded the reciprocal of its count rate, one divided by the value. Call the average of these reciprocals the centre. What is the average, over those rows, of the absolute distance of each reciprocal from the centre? 0.0014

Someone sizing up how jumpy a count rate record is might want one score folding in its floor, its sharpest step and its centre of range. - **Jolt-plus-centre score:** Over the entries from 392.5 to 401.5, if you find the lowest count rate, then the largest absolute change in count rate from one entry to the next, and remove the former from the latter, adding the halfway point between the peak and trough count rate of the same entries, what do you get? 12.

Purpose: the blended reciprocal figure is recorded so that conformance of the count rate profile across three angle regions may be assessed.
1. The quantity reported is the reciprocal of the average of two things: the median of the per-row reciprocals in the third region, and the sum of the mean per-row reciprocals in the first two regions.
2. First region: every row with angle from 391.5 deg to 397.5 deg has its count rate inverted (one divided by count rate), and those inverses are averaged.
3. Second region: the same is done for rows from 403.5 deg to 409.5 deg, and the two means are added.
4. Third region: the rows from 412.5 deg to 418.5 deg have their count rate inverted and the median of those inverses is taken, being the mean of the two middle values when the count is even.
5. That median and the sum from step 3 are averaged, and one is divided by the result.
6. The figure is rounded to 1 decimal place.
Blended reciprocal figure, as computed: 27.8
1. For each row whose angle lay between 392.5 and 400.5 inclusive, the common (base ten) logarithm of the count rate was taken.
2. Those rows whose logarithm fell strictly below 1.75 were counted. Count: 0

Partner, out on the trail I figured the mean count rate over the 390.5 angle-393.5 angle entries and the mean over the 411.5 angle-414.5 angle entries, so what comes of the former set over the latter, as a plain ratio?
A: 2.1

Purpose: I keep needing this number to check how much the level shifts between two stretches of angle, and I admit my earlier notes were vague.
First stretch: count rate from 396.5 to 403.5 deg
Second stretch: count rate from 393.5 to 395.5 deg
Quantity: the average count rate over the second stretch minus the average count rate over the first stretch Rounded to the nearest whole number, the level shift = 6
